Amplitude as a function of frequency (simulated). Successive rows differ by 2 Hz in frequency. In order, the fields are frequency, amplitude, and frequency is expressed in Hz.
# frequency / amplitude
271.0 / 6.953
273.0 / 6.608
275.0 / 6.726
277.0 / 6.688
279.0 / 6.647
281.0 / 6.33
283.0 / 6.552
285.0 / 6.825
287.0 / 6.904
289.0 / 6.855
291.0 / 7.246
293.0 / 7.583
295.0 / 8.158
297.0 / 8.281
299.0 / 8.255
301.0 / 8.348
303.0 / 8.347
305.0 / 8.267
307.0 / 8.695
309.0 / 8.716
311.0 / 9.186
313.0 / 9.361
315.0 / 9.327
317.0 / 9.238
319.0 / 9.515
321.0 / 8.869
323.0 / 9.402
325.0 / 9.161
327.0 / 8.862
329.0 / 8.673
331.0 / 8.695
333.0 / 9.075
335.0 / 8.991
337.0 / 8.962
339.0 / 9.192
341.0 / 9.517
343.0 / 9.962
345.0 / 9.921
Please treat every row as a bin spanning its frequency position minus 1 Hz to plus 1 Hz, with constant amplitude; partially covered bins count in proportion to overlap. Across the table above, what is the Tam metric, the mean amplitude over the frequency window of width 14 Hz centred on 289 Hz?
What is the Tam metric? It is 7.2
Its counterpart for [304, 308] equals 8.5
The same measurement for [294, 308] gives 8.3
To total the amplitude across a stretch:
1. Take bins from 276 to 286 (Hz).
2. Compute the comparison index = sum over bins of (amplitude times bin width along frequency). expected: 66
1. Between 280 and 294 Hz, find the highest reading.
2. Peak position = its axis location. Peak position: 293.0 Hz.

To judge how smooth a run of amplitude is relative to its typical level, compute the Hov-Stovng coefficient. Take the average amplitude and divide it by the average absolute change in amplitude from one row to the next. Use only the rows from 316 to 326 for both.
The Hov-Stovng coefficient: 22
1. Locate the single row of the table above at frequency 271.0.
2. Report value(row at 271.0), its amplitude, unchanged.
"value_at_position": 6.953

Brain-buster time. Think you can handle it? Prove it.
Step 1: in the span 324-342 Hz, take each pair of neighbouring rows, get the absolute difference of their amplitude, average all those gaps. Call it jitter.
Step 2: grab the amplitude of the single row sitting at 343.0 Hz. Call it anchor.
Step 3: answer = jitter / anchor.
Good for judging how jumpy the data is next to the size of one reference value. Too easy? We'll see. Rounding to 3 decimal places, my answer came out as 0.020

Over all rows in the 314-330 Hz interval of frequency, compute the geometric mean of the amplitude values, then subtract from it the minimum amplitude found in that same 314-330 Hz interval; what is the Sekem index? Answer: 0.5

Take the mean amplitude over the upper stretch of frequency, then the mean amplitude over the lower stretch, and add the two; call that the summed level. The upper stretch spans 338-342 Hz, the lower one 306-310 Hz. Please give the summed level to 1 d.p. 18.1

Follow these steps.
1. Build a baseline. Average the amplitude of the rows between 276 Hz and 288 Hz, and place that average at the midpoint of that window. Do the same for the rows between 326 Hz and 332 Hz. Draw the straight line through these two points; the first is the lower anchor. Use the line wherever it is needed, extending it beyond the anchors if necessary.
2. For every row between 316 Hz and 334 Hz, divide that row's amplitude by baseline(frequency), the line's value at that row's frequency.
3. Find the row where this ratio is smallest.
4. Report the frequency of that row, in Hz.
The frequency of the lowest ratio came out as 331.0 Hz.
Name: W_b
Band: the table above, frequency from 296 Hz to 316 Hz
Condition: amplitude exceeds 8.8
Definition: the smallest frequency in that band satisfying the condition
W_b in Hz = 311.0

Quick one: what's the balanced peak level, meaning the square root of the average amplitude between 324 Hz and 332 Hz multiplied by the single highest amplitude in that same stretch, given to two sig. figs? 9.0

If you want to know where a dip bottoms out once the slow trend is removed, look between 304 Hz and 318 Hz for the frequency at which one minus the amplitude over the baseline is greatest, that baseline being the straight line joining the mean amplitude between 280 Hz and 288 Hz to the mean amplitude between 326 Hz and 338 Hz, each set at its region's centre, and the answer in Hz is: 305.0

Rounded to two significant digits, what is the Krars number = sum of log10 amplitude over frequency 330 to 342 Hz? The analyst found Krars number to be 5.7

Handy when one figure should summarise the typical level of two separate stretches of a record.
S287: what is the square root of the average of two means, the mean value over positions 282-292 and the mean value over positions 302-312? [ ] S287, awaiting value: 2.79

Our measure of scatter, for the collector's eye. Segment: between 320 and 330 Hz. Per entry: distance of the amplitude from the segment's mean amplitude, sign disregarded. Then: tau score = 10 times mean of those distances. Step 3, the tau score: 2.3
